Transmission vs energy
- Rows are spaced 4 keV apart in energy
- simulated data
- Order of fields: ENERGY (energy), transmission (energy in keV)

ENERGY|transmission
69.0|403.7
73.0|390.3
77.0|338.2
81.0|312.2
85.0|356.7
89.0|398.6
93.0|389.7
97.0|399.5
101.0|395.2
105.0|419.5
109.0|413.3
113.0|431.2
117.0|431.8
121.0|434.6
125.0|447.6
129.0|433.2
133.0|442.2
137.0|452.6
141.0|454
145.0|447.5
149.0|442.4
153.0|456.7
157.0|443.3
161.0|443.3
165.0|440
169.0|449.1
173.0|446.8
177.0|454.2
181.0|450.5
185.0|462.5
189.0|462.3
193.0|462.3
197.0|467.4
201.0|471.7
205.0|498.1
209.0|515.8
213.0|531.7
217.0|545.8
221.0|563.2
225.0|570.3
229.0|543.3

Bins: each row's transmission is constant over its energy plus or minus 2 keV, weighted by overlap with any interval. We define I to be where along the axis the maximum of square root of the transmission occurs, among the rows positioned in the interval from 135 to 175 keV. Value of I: 153.0 keV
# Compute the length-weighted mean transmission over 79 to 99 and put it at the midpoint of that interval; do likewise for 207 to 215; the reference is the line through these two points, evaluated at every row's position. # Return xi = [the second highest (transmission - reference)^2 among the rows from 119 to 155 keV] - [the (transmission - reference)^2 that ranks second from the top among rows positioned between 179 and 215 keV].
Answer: -976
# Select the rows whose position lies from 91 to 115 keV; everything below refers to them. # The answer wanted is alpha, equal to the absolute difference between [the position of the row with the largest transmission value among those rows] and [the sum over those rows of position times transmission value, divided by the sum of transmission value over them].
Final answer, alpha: 9.8 keV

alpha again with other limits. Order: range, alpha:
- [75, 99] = 9.5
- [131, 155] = 10.0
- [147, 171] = 6.0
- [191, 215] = 9.6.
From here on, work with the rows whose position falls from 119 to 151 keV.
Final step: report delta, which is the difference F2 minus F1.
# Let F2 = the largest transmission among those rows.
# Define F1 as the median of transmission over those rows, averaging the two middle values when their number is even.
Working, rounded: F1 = 445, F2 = 454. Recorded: 9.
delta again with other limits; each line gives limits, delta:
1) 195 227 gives 47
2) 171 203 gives 9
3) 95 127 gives 22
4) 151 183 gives 9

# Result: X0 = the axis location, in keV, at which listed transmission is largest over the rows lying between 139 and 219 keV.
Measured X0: 217.0 keV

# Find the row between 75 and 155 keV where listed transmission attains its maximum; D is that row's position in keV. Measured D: 153.0 keV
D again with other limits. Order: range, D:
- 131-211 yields 209.0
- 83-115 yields 113.0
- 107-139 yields 137.0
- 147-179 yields 153.0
